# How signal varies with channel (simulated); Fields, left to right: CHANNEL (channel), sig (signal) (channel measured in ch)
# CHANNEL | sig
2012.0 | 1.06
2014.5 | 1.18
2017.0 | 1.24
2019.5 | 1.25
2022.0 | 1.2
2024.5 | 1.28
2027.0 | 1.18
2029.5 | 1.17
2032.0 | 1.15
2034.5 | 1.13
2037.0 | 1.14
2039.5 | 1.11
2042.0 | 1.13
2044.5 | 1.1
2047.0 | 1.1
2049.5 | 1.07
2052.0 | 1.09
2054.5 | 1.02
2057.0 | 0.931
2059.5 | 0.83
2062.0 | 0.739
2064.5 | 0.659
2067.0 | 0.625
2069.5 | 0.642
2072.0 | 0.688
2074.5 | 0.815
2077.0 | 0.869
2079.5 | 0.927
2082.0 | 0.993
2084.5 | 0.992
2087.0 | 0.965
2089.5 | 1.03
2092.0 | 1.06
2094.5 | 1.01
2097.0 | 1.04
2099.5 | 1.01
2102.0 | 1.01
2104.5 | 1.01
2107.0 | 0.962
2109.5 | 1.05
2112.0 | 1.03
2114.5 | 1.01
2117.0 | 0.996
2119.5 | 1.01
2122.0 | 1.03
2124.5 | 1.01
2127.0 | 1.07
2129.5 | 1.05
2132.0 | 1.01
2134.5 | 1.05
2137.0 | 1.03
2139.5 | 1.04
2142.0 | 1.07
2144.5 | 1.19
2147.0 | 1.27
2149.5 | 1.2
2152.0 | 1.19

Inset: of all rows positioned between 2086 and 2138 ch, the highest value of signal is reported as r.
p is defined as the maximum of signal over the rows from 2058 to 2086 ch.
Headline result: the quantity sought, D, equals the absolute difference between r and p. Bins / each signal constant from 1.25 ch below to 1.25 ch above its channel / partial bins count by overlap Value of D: 0.08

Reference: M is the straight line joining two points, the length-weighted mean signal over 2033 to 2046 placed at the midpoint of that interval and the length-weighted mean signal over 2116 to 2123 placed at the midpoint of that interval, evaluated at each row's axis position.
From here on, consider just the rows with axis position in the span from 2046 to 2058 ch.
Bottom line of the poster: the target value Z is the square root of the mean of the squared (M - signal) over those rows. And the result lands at 0.09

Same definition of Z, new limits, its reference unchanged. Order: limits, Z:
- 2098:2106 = 0.03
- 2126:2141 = 0.05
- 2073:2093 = 0.14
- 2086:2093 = 0.05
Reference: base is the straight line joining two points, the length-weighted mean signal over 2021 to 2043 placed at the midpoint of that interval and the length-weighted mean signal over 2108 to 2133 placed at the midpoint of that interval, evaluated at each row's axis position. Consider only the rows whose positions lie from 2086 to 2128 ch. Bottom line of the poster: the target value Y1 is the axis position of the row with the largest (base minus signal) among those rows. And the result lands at 2087.0 ch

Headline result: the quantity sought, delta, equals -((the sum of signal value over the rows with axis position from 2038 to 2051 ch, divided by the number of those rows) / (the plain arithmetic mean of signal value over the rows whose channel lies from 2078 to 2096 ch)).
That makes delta -1.11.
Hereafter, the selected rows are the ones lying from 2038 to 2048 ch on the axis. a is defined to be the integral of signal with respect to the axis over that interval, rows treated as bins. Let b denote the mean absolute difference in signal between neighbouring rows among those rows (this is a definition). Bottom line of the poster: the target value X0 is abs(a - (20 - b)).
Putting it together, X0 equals 8.9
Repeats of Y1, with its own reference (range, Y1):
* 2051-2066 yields 2064.5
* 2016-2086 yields 2067.0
